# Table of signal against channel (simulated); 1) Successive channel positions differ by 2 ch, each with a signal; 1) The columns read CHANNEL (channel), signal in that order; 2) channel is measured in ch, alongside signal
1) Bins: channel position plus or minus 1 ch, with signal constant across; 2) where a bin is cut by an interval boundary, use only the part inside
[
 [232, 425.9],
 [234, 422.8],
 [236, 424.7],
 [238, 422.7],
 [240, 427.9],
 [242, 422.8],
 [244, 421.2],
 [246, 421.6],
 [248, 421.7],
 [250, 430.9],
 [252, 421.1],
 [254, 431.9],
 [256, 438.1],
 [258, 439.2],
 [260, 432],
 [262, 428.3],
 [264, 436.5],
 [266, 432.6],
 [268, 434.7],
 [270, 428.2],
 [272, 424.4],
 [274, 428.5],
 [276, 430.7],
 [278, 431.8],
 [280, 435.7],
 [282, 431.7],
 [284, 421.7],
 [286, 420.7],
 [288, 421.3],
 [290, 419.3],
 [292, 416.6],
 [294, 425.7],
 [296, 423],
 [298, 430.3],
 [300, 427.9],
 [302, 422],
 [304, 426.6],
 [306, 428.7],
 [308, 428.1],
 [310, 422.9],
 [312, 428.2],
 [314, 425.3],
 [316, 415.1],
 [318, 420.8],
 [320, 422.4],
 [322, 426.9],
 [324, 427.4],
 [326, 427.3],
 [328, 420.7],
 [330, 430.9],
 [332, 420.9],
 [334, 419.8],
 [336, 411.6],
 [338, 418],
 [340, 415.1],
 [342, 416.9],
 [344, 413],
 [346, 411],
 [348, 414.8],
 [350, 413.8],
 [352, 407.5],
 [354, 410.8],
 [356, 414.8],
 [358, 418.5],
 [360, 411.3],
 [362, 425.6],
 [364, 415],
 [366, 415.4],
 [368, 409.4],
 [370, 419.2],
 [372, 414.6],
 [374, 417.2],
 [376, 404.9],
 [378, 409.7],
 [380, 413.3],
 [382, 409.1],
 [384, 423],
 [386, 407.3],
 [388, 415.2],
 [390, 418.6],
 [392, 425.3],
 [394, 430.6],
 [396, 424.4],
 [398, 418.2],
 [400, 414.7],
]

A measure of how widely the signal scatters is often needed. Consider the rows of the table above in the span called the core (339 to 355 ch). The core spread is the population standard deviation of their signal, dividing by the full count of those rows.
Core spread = 2.79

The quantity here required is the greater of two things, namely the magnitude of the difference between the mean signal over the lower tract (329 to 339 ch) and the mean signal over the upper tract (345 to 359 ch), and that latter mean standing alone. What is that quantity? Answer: 413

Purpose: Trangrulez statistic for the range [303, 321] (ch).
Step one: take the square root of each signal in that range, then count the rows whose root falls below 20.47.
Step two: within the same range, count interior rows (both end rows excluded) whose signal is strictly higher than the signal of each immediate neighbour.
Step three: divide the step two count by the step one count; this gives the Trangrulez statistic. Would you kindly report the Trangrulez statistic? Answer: 2.0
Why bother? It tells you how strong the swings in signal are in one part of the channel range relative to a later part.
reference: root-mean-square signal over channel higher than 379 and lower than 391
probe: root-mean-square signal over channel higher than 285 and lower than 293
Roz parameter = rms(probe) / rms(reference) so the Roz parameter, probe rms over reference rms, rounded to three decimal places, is 1.012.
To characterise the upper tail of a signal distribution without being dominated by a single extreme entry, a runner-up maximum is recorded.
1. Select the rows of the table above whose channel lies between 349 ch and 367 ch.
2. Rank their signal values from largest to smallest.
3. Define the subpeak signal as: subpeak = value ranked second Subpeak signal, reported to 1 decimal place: 418.5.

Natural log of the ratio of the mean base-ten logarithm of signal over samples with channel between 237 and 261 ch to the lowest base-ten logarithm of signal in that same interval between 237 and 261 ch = 0.0025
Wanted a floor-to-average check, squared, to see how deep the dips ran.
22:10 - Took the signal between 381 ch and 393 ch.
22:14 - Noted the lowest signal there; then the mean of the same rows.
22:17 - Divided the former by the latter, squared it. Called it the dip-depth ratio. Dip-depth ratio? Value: 0.957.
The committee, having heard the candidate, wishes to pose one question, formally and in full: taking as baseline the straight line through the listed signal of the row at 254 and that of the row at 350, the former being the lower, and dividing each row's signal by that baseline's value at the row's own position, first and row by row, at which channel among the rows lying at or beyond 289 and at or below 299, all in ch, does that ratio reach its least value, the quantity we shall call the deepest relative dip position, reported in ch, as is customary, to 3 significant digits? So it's 292 ch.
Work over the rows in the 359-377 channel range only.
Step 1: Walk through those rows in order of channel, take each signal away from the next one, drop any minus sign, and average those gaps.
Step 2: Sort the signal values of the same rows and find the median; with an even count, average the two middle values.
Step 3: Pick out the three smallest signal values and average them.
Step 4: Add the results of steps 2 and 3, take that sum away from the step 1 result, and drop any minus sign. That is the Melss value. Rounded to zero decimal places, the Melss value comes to 816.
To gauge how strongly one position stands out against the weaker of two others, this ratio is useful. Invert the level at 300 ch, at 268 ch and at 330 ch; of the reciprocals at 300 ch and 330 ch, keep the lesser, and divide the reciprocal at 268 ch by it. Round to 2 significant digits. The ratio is 0.99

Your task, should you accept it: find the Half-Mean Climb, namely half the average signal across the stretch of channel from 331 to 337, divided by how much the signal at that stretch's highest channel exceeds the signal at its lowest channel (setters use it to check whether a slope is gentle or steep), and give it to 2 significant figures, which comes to -22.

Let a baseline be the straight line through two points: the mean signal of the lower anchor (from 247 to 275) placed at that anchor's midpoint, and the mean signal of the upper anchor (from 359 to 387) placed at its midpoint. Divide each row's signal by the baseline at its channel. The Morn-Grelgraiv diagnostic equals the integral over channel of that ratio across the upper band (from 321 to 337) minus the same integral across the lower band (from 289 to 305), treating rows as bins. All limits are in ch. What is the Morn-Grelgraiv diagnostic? 0.2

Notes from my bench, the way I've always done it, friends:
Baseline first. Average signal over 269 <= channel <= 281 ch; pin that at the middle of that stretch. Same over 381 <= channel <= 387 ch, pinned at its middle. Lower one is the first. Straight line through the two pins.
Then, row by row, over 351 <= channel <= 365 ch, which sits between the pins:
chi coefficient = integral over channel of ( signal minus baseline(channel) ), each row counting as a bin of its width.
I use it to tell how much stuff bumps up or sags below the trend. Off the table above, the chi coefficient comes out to -33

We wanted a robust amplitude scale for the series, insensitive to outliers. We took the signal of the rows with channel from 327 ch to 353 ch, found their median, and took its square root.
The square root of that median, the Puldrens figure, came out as 20.4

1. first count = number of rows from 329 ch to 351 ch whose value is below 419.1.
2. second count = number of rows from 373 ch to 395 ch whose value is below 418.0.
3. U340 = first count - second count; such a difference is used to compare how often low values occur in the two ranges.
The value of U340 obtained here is 1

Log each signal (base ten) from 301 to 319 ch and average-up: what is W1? 2.628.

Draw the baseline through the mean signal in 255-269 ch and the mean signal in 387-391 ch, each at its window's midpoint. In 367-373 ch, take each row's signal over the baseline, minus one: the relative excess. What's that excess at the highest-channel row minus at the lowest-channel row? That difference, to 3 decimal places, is 0.014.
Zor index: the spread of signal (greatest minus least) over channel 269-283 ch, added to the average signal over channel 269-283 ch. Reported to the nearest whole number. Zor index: 441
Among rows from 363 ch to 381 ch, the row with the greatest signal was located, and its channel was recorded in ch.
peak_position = 370 ch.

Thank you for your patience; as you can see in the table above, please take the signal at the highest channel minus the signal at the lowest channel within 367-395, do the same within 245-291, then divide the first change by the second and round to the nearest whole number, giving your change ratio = -9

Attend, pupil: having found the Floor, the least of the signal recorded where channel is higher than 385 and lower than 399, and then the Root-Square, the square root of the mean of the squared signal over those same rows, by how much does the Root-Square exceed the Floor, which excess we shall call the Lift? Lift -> 12.7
